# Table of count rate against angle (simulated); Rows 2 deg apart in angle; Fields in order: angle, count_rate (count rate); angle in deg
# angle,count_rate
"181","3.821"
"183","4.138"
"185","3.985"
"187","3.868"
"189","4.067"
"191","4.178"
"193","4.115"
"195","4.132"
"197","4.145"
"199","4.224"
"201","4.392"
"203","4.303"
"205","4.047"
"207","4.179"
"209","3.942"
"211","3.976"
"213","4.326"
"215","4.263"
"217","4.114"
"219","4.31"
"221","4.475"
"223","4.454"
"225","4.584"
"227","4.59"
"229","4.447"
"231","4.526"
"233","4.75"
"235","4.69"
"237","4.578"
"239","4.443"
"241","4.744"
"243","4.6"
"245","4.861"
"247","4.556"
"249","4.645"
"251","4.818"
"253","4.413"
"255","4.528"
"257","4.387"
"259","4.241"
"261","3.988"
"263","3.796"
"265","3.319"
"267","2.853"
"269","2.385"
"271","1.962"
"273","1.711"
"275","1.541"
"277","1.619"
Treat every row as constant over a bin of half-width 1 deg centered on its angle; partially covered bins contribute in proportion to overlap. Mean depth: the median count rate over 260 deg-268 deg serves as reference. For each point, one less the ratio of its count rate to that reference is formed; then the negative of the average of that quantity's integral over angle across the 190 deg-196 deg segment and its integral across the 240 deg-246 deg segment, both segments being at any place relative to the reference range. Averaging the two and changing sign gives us 1.5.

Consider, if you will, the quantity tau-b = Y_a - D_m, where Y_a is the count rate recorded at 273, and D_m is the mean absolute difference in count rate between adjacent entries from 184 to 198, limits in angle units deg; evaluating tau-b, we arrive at 1.62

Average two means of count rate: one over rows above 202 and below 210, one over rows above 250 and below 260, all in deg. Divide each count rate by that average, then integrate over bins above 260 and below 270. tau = 7.6 deg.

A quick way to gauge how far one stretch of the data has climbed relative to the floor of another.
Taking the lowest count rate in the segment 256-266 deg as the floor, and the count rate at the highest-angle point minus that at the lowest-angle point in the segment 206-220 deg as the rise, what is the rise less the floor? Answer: -3.2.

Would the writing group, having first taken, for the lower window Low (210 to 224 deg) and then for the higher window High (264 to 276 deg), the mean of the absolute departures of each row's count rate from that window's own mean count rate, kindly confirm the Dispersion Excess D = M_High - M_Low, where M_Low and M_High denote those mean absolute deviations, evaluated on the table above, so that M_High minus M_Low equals 0.423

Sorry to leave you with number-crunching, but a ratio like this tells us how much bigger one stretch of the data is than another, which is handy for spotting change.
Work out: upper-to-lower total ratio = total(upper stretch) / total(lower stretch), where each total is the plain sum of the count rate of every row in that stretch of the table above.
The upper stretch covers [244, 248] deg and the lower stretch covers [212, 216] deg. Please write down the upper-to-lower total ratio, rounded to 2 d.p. 1.10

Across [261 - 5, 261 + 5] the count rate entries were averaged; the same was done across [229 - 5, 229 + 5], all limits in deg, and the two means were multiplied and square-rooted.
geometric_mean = 4.25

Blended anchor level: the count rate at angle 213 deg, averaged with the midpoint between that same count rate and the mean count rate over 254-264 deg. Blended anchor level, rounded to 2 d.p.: 4.29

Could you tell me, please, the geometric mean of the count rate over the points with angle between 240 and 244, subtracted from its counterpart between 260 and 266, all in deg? -1.0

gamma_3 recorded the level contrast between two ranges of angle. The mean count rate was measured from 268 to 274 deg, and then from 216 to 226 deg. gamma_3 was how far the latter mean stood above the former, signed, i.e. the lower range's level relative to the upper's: 2.4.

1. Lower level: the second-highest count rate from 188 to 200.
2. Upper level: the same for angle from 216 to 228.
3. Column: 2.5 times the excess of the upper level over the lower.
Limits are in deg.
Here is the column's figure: 1.0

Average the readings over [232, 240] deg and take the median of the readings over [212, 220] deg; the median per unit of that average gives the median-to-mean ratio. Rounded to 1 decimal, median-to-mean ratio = 0.9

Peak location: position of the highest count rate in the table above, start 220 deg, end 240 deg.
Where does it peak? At 233 deg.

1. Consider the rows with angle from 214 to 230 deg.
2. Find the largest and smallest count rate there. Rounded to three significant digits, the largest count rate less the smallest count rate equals 0.476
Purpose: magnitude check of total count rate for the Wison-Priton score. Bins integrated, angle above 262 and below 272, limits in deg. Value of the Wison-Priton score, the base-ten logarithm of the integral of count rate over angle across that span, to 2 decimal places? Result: 1.46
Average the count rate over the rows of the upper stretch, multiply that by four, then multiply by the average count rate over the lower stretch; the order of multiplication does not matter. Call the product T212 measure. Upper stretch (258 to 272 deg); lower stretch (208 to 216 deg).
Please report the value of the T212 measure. 53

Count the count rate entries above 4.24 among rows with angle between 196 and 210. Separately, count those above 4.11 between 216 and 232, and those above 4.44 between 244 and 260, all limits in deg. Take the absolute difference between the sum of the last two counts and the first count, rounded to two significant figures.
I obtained 11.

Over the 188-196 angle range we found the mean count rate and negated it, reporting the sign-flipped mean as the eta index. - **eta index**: -4.12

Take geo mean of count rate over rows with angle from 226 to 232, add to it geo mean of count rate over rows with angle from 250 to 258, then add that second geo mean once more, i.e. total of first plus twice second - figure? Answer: 13.6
